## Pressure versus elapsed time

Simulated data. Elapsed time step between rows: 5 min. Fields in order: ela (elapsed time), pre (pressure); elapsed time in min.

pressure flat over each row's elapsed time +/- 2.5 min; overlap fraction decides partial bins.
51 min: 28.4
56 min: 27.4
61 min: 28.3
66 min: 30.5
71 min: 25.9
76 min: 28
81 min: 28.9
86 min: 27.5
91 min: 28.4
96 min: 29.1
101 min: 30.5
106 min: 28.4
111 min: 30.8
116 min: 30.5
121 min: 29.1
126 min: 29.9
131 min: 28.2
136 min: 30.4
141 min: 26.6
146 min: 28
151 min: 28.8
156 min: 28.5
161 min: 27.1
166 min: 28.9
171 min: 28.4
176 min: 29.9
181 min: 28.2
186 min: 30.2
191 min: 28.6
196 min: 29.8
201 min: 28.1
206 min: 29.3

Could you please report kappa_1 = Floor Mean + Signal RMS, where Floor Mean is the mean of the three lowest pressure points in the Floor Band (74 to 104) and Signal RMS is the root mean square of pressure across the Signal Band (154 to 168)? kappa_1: 56.14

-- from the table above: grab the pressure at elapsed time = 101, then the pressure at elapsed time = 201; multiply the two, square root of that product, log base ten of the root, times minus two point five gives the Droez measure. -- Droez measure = -3.67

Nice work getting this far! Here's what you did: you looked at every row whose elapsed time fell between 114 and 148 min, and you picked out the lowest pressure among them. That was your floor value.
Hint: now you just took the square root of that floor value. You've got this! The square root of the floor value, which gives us 5.16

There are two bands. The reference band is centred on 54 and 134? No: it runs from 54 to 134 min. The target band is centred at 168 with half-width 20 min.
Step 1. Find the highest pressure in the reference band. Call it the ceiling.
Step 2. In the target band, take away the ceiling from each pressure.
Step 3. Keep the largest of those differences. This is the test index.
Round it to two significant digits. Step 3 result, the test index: -0.60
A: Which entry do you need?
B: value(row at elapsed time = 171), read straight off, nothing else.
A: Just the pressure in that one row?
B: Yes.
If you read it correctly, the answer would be 28.4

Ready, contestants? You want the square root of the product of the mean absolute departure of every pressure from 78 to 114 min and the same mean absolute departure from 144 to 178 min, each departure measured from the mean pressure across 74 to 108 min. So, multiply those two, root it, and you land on 0.74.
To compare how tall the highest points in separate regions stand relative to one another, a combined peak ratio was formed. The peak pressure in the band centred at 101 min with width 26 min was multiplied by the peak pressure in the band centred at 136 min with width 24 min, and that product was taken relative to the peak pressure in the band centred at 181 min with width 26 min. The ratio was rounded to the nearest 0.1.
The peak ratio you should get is 31.0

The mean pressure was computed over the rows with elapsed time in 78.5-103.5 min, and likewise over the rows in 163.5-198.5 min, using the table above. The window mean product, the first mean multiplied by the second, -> 842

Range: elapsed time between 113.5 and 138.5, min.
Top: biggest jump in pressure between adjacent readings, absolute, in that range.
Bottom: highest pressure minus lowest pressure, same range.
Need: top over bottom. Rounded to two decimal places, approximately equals 0.96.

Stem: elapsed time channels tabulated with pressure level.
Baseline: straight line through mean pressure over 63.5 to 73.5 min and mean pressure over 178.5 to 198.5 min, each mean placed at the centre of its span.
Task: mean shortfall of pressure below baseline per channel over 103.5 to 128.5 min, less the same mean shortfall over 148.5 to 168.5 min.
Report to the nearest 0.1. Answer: -1.8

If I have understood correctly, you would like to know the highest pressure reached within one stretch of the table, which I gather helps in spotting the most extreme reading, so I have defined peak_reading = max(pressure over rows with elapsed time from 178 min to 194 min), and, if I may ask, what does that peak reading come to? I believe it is 30.2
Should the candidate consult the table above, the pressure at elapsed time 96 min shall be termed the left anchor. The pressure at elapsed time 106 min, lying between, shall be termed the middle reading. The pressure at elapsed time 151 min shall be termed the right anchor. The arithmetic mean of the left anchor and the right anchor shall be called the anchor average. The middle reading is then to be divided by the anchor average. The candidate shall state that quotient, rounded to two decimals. 0.98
